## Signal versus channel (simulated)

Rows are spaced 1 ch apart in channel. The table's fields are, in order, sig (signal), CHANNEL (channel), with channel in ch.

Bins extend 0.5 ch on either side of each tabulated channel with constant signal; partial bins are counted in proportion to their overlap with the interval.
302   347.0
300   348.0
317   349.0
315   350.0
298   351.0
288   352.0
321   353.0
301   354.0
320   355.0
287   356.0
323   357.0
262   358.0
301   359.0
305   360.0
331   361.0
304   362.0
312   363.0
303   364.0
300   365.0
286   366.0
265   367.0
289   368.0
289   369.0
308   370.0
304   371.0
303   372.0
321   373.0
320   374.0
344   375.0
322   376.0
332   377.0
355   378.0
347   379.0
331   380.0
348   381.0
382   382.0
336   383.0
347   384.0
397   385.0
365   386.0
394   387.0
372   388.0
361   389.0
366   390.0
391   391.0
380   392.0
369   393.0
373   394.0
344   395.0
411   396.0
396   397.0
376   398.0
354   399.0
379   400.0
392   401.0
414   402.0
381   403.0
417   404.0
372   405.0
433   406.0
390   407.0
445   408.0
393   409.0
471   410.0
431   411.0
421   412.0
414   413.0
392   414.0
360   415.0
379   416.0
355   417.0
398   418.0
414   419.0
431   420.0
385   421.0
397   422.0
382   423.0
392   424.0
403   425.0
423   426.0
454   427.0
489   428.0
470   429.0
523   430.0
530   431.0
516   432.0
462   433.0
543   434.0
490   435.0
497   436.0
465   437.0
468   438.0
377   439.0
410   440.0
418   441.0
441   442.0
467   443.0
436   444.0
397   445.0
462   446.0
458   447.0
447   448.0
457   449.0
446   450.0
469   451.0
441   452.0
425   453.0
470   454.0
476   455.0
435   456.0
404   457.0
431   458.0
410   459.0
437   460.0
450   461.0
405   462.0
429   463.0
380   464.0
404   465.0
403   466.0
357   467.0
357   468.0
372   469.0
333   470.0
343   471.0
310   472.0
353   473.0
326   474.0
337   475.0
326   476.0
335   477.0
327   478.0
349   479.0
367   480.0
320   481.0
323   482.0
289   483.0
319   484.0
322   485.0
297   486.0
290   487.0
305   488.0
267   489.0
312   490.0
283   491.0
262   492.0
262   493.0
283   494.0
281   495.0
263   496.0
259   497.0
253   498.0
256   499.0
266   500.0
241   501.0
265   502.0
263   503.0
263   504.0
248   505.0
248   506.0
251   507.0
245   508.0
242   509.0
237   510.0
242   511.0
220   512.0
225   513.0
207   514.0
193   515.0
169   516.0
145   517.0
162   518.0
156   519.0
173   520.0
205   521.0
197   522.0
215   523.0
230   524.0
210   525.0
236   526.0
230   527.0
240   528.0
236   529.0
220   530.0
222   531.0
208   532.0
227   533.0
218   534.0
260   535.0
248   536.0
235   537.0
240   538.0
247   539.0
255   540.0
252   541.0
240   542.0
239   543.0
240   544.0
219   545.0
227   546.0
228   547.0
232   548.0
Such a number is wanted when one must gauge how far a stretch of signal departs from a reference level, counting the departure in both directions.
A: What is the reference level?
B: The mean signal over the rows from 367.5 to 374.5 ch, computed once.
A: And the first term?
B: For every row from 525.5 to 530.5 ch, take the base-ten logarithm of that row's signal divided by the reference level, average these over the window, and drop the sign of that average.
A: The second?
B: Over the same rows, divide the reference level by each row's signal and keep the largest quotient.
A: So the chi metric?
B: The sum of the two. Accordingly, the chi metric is 1.50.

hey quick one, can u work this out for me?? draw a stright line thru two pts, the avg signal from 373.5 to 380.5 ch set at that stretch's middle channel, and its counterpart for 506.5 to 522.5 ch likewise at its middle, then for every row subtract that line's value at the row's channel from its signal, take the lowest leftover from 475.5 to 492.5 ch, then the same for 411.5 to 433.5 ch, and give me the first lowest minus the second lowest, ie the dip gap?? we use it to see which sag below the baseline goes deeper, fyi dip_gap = -21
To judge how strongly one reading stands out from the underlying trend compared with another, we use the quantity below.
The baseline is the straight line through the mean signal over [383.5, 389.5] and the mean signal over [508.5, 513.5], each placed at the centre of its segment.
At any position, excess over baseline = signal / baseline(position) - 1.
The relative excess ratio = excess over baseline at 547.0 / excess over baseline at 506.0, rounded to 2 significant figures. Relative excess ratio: 4.7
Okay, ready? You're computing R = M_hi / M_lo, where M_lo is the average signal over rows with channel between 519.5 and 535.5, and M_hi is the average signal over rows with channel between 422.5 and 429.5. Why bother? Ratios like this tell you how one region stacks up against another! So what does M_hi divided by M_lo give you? 2.0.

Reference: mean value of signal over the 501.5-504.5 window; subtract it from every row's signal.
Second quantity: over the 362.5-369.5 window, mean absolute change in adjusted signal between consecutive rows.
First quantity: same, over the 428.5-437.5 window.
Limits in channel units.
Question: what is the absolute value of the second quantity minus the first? 25.8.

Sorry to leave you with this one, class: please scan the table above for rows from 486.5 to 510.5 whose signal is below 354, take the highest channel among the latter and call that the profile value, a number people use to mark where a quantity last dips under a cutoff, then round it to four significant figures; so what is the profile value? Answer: 510.0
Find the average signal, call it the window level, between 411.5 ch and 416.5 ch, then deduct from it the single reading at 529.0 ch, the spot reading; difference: 157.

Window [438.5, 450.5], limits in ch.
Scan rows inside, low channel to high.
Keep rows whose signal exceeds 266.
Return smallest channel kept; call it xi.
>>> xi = 439.0 ch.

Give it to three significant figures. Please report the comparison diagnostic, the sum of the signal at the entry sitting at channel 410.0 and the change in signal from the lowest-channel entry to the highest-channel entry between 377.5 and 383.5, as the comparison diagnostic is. 452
